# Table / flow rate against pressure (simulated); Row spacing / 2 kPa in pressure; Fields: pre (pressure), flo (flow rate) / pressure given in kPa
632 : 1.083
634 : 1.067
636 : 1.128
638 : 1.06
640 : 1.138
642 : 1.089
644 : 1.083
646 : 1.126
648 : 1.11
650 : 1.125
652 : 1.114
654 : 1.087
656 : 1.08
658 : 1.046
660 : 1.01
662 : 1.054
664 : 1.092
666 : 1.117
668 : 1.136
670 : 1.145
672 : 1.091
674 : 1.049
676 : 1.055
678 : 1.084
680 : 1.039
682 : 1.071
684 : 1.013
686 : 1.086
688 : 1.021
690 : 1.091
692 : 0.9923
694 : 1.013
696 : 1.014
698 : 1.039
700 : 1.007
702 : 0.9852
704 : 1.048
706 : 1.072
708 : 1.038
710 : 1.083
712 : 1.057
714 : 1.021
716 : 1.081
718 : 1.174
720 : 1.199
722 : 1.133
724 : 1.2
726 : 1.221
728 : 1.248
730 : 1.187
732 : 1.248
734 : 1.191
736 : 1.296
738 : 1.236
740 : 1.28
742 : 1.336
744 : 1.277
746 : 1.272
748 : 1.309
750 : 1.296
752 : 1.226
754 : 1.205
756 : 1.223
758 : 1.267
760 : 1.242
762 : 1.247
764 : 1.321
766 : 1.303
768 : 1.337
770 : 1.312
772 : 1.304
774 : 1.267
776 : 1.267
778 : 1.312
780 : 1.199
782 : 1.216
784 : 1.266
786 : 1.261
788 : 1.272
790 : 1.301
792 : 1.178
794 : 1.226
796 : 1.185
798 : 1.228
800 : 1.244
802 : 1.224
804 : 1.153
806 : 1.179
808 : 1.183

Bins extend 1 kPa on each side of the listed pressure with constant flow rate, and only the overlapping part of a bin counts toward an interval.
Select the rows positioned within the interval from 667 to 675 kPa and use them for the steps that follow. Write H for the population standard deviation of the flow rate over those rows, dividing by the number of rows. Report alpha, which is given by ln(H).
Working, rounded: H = 0.0384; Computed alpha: -3.26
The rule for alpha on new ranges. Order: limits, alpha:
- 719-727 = -3.41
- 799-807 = -3.33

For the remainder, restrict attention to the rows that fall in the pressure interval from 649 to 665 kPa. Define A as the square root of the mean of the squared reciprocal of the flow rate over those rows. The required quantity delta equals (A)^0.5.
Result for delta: 0.96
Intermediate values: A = 0.93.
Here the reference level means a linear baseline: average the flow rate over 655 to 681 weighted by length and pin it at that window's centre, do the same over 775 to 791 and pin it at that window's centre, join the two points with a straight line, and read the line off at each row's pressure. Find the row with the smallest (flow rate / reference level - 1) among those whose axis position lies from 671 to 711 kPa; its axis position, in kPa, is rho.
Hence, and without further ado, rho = 702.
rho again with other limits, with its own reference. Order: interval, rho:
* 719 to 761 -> 722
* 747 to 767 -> 754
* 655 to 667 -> 660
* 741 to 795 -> 792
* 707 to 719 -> 714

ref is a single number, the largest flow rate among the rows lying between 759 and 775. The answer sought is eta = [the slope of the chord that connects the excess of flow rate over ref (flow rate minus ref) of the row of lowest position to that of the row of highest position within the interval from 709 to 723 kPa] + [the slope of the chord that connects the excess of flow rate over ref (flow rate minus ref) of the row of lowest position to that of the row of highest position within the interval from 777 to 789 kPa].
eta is 0.000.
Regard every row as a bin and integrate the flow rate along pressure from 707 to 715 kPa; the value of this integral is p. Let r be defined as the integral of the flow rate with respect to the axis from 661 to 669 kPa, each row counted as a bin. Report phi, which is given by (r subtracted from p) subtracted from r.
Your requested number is 9.2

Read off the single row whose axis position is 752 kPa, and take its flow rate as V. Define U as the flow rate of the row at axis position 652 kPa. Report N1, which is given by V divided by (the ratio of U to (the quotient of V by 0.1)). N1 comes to 13.5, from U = 1.114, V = 1.226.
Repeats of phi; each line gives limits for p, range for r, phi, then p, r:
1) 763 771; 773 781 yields 9.6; 10.55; 10.1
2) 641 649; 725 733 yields 10.8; 8.82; 9.8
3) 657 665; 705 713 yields 8.6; 8.40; 8.5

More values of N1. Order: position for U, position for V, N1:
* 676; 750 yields 15.9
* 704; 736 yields 16.0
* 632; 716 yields 10.8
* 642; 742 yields 16.4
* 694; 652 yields 12.3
